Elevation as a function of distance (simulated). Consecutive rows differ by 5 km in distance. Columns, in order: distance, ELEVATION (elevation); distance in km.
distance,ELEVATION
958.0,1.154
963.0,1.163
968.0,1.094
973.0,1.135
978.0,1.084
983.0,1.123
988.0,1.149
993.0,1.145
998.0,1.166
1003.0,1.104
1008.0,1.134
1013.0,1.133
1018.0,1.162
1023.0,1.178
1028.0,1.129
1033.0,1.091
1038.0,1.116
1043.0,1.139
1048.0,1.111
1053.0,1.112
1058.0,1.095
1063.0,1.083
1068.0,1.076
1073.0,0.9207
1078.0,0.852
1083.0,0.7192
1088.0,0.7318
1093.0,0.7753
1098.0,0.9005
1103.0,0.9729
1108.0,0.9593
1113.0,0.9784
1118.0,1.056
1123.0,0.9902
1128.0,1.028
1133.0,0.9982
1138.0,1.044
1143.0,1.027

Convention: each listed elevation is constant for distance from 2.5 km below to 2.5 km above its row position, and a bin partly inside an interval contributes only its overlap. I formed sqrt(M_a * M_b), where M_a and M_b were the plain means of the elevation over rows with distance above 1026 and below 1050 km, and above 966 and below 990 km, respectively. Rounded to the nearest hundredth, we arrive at 1.12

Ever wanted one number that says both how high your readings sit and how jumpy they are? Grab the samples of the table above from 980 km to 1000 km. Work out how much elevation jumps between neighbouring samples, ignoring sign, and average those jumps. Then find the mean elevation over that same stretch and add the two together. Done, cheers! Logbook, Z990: 1.16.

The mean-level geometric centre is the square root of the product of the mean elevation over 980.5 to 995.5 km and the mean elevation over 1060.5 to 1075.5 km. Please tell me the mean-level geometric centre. 1.08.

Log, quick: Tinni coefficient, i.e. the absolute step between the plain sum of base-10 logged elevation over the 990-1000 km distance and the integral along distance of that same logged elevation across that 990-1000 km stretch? 0.50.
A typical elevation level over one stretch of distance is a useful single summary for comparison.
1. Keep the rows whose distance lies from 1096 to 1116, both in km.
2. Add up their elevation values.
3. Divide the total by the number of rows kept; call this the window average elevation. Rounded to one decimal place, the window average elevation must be 1.0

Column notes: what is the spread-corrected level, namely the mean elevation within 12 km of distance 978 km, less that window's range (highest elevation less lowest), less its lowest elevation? -0.032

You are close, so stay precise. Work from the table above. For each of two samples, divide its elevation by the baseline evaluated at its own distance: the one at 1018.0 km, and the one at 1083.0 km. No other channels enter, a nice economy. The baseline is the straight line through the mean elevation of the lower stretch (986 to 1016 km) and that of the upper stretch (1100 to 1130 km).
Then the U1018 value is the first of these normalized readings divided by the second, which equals 1.5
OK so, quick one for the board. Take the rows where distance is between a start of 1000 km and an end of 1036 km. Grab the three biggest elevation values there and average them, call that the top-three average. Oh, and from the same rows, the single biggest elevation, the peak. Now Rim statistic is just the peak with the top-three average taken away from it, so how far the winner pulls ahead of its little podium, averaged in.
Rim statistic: 0.020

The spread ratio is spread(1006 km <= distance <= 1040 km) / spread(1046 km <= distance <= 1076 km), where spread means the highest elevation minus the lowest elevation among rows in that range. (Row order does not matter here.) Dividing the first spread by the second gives 0.45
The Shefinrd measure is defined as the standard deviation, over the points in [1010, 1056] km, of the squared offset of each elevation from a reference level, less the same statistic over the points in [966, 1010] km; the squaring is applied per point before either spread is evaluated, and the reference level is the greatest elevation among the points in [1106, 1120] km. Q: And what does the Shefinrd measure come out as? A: 0.001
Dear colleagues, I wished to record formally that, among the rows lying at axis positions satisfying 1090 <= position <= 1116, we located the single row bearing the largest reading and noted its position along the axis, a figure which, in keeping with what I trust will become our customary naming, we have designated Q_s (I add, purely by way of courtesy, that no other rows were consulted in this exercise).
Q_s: 1113.0 km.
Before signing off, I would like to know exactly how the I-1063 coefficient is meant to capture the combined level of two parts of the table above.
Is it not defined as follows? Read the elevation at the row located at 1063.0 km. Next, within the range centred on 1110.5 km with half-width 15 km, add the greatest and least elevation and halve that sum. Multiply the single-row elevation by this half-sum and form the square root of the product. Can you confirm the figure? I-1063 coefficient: 1.03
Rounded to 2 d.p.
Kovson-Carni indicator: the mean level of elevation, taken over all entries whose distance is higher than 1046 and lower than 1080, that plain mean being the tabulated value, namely 1.04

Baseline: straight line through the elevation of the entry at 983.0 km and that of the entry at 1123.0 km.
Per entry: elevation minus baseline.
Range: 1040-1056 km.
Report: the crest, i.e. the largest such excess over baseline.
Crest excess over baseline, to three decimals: 0.073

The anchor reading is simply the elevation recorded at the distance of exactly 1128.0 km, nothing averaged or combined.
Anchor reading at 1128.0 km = 1.028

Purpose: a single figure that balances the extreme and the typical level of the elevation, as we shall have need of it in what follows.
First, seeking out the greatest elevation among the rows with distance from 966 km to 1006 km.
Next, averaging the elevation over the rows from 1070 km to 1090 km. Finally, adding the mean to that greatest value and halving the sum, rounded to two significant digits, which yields 0.99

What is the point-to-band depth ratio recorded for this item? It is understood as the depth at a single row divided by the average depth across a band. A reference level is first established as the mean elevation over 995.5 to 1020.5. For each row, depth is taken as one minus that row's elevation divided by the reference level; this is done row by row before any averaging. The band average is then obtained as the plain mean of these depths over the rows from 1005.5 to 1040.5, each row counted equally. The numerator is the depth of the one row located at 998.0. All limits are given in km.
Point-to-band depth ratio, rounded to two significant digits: -5.2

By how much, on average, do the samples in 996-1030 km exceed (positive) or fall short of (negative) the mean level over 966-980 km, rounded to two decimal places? 0.04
